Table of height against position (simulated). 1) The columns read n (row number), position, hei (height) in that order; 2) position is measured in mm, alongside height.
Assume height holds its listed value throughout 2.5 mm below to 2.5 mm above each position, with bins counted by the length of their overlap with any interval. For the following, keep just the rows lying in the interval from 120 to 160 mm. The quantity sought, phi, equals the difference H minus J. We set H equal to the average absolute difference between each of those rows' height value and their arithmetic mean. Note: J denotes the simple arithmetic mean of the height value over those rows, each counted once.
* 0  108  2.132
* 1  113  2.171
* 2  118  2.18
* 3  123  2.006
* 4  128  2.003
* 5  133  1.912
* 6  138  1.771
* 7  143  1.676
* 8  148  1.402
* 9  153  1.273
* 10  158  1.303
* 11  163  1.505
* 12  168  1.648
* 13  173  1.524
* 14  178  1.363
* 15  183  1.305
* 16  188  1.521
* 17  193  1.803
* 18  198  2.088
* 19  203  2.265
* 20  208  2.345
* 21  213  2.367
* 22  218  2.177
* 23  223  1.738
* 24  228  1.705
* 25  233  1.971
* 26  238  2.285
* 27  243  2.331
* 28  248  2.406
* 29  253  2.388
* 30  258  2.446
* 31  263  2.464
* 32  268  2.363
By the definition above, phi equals -1.41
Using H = 0.26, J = 1.7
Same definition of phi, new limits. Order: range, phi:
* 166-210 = -1.44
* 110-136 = -1.96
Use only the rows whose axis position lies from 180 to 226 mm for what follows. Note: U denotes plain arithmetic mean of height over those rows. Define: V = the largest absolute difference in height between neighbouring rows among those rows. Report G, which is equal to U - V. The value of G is 1.52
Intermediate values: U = 1.96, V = 0.44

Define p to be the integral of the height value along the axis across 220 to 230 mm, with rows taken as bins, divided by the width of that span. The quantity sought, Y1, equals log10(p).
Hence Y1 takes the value 0.24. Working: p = 1.7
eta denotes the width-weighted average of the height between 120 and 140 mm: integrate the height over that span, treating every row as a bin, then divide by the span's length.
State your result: 1.9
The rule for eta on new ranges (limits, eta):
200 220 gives 2.3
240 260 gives 2.4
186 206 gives 1.9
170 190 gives 1.4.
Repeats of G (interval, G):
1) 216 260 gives 1.72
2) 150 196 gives 1.19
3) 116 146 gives 1.75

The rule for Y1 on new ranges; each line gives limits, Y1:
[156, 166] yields 0.15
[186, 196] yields 0.23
